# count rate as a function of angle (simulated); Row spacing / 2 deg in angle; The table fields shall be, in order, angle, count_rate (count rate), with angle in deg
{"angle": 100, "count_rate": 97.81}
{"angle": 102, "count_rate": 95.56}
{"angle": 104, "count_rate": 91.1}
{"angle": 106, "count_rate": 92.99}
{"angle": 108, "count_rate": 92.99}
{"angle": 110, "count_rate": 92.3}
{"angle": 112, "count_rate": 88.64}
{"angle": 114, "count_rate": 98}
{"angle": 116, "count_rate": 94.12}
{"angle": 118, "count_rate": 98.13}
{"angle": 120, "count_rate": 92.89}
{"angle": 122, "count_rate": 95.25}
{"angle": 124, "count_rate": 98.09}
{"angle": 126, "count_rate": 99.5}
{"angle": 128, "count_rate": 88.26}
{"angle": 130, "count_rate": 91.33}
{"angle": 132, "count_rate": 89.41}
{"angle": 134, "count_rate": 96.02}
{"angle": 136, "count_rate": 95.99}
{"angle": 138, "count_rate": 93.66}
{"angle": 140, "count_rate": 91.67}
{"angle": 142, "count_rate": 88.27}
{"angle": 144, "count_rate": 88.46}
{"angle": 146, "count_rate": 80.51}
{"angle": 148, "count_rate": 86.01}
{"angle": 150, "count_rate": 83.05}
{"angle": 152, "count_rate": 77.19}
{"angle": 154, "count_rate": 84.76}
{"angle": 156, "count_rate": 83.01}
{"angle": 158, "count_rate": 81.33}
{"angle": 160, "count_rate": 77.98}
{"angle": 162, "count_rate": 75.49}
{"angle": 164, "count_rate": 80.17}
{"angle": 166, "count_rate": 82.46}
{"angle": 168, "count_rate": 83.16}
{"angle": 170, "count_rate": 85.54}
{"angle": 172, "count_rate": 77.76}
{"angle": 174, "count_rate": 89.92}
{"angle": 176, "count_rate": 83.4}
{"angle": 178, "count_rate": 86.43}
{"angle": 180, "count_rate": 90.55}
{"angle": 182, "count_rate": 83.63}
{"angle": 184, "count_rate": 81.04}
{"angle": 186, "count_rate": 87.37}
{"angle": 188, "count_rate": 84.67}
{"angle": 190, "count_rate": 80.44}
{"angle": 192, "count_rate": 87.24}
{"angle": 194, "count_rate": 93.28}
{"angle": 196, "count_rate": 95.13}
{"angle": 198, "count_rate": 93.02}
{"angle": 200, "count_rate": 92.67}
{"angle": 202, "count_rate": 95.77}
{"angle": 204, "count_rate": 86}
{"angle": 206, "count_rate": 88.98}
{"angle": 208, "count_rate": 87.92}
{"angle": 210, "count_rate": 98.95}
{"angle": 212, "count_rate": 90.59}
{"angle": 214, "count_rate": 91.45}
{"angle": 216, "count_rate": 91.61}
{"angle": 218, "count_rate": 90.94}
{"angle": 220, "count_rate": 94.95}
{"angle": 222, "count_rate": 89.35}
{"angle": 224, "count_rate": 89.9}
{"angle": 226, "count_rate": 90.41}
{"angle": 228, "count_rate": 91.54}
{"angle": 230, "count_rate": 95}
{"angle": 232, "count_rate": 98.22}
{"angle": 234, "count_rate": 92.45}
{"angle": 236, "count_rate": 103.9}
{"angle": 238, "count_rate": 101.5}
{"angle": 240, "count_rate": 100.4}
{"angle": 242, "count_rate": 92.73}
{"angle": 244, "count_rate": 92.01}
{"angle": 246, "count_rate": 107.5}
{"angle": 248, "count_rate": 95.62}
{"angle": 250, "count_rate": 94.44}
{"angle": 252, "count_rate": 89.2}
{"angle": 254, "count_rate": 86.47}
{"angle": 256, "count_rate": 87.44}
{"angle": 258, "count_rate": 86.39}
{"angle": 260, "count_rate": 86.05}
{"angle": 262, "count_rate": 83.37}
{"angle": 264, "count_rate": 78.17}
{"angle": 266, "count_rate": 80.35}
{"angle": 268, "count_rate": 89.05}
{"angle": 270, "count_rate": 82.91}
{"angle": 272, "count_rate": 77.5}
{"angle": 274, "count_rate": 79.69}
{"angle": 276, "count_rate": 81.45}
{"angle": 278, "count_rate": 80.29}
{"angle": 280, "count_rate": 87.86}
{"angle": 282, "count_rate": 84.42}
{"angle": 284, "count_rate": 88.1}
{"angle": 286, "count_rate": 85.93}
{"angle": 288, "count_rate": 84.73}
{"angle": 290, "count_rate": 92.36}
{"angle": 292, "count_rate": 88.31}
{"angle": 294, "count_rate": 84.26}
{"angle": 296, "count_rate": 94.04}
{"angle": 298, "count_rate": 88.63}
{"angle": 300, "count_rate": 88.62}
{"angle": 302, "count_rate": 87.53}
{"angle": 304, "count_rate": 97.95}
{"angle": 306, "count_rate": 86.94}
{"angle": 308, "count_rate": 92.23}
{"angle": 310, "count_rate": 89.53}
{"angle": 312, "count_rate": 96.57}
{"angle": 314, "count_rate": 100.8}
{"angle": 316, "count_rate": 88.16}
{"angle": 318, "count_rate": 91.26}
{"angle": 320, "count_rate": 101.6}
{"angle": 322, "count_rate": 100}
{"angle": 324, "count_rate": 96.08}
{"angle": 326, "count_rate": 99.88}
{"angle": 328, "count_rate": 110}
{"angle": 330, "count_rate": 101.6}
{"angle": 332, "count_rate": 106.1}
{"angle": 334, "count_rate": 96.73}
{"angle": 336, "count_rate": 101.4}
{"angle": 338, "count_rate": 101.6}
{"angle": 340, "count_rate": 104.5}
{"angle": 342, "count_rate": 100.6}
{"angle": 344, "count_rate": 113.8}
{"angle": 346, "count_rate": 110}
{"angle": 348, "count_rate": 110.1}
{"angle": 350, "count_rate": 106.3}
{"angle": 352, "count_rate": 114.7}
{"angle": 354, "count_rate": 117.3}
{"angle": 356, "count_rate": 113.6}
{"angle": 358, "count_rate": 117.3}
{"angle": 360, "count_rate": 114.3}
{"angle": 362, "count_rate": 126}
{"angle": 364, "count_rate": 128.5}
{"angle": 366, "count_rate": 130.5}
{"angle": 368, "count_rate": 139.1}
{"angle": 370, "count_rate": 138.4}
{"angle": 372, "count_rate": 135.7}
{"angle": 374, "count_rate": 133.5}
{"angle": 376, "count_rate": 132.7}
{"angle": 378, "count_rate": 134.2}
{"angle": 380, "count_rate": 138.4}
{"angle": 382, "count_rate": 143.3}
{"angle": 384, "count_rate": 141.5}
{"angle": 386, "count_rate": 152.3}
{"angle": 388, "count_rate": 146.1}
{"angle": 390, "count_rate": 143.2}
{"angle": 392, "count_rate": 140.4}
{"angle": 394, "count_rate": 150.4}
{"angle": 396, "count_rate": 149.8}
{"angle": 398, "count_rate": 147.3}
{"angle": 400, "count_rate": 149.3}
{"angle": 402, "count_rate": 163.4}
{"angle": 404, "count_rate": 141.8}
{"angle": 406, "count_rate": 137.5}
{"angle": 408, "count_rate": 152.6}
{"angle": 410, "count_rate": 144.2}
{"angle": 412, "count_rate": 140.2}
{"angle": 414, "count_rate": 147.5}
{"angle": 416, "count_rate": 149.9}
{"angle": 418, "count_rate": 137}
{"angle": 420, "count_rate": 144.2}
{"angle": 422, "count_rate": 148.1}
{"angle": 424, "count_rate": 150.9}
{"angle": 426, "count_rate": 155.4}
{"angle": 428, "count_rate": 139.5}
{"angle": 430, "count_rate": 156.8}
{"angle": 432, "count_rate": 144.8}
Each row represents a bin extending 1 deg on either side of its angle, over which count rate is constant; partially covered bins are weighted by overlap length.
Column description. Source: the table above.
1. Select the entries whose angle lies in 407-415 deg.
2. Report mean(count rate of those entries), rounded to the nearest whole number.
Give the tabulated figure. 146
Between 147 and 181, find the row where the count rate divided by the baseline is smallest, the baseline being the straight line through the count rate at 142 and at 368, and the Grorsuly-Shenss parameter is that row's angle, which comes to 162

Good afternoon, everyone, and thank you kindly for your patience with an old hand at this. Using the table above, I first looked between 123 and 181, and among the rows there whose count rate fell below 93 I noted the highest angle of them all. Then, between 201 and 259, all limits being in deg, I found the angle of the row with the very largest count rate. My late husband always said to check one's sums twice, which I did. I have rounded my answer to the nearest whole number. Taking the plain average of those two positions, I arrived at 213 deg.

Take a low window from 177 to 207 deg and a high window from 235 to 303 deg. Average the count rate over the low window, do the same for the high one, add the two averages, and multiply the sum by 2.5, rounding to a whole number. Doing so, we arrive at 442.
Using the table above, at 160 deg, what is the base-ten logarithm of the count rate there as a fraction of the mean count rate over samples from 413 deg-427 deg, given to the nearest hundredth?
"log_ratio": -0.28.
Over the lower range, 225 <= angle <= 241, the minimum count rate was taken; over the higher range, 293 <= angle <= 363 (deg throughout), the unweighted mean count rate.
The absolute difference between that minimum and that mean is 11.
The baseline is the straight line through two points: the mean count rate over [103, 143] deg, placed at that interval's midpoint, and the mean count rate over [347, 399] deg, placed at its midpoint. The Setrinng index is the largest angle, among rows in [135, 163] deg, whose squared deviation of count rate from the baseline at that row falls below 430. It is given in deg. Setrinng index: 158 deg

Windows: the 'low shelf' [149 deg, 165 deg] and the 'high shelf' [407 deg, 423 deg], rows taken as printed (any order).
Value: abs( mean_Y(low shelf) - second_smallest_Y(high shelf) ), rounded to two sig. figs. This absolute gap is 60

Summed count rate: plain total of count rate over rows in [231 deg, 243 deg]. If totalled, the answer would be 589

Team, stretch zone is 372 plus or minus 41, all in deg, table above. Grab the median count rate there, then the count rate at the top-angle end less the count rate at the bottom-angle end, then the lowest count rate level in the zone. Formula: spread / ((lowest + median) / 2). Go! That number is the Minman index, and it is 0.30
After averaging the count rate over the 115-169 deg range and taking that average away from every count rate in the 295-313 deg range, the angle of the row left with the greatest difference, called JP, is 304 deg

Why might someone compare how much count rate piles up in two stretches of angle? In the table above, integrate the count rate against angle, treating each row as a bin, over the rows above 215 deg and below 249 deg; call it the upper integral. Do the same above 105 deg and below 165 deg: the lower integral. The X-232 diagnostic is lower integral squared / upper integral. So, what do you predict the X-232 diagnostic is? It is 8848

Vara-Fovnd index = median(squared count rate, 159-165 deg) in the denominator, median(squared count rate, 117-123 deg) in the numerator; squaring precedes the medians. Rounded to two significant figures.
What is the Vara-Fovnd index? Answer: 1.5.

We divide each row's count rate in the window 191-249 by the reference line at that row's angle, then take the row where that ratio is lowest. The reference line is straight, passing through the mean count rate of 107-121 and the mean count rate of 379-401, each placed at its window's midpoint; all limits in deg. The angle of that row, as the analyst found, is 204 deg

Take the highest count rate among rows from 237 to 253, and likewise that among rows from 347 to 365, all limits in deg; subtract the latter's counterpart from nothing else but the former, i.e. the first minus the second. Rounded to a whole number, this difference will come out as -21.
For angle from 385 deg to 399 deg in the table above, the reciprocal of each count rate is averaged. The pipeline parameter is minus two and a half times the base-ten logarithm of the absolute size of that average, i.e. 5.42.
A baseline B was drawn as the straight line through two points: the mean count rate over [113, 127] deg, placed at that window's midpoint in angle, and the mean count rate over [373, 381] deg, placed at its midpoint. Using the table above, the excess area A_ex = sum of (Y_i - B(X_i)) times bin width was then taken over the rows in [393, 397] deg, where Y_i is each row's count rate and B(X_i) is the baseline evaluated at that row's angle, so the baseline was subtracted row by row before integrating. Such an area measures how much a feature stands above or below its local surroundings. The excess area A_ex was 51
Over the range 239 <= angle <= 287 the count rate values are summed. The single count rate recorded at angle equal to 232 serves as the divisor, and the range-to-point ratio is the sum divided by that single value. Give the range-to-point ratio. 21.4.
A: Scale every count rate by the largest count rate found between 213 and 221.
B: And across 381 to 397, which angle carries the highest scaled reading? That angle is 386 deg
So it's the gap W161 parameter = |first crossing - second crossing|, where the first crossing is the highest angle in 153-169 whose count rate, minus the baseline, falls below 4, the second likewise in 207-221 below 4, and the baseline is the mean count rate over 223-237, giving 52 deg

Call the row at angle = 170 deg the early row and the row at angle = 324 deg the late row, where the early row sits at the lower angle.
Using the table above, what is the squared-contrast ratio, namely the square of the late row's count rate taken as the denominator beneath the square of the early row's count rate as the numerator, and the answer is 0.79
